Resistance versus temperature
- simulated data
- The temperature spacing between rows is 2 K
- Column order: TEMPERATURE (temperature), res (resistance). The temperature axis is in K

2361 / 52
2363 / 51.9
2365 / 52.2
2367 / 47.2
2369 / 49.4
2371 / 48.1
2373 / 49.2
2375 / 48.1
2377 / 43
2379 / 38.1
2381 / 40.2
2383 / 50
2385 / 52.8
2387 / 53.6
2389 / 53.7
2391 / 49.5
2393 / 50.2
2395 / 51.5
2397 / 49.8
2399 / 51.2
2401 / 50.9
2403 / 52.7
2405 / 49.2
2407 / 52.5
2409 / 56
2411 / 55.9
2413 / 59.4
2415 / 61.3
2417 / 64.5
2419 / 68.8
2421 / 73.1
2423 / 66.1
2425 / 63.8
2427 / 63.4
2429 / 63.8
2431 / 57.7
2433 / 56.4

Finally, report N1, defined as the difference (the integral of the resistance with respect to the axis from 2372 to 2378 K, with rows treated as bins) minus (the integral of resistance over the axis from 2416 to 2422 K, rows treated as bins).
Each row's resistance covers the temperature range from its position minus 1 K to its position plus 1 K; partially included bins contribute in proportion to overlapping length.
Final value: -132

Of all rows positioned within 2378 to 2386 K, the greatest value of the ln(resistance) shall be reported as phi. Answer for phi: 3.97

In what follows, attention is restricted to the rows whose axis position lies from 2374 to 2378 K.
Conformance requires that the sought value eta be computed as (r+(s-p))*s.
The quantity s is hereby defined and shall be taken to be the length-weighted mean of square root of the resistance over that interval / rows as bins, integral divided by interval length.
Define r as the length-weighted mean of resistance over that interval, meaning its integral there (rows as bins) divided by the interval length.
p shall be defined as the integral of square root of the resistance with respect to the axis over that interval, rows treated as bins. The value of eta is 171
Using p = 27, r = 46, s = 6.75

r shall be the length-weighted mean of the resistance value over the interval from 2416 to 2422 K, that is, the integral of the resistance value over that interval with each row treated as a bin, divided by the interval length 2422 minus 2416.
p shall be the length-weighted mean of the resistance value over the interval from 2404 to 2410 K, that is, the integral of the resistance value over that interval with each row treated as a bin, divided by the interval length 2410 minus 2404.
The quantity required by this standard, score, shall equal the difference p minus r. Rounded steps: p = 53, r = 68.8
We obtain -16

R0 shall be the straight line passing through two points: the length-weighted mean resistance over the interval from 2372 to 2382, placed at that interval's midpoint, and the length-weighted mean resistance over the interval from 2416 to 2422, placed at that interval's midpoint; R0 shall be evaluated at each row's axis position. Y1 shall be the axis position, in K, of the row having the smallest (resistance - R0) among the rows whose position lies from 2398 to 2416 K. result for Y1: 2405 K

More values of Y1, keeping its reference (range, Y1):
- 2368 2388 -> 2379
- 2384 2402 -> 2401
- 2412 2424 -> 2413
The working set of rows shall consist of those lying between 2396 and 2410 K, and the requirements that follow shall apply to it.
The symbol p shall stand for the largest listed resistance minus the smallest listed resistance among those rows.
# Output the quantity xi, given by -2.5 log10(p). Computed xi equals -2.08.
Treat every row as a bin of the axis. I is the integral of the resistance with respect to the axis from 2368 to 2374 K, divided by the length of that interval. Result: 48.9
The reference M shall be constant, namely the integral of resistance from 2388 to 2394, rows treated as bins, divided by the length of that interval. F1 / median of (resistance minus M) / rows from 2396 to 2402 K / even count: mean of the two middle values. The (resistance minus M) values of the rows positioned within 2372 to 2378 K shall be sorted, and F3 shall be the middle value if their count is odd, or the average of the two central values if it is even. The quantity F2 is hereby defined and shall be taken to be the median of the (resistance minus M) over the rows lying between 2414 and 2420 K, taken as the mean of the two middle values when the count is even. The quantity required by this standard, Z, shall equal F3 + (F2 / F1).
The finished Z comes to -60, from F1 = -0.2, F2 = 13.4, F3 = -3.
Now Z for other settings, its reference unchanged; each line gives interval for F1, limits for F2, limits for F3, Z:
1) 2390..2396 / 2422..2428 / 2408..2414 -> -9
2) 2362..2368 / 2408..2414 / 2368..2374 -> 4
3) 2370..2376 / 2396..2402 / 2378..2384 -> -11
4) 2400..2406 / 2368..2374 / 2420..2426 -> 23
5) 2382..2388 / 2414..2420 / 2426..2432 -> 20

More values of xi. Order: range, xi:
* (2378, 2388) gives -2.98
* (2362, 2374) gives -1.75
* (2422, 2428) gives -1.08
